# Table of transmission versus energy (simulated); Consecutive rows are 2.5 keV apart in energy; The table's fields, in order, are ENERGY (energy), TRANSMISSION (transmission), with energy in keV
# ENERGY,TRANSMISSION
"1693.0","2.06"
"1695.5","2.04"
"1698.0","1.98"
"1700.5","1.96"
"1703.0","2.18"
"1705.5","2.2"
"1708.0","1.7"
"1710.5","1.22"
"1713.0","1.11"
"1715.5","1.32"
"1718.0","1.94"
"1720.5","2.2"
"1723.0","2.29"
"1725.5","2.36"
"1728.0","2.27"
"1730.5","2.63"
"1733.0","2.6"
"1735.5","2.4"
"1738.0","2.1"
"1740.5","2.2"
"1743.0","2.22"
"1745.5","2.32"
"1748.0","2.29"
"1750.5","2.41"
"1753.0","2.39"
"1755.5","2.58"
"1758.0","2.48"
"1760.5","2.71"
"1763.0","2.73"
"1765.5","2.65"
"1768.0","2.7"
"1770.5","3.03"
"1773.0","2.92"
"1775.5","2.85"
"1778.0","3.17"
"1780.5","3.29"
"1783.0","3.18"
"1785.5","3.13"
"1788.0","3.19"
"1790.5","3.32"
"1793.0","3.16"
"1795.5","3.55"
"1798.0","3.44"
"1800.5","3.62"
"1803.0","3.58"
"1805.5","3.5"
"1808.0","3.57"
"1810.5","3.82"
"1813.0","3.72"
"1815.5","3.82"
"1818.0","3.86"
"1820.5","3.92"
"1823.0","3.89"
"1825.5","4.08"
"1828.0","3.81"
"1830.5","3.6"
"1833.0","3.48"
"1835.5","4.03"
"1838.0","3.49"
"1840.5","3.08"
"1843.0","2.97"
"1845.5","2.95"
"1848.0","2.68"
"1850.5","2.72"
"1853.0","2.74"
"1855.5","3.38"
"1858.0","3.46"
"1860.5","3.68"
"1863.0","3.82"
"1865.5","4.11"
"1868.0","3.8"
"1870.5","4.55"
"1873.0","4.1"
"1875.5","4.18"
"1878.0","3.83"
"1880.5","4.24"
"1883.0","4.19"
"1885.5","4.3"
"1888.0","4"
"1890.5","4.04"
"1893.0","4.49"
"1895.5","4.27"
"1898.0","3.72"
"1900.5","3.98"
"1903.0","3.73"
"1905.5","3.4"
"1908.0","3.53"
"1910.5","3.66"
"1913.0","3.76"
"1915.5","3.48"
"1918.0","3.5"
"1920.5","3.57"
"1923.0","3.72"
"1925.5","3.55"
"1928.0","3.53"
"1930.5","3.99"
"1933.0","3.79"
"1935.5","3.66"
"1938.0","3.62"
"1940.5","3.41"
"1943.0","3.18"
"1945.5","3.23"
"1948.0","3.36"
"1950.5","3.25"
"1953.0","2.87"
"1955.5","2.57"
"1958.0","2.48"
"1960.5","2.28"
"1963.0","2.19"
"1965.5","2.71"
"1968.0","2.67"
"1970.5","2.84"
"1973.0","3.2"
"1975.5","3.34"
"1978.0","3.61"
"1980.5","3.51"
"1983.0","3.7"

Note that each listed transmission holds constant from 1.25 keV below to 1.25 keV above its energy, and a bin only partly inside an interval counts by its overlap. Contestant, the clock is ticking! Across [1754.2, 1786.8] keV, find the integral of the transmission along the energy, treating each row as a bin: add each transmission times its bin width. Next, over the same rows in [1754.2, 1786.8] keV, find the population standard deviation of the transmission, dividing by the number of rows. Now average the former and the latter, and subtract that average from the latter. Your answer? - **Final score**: -47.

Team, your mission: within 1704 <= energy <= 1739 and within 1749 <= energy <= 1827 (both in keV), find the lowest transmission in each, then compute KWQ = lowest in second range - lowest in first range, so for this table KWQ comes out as 1.3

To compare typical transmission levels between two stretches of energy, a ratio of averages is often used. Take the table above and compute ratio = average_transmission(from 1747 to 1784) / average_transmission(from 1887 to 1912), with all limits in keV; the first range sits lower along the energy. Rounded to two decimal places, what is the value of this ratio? 0.71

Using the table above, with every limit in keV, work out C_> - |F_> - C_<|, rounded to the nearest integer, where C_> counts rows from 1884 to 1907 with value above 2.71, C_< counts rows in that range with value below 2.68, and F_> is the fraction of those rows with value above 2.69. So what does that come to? 8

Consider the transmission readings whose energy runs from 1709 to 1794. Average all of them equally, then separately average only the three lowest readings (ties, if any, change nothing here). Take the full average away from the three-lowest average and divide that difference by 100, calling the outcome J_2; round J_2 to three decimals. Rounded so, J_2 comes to -0.013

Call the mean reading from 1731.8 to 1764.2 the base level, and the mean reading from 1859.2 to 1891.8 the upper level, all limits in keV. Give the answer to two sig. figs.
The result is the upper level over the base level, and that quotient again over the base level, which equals 0.70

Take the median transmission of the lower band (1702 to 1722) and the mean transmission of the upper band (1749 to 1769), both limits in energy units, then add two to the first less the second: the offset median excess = 1.24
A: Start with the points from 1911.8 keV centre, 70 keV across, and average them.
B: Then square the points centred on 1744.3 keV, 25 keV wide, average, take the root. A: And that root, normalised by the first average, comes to 0.63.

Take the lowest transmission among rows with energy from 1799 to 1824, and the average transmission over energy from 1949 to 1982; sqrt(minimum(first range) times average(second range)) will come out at 3.18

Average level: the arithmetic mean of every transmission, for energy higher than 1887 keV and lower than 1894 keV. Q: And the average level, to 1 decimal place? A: 4.2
